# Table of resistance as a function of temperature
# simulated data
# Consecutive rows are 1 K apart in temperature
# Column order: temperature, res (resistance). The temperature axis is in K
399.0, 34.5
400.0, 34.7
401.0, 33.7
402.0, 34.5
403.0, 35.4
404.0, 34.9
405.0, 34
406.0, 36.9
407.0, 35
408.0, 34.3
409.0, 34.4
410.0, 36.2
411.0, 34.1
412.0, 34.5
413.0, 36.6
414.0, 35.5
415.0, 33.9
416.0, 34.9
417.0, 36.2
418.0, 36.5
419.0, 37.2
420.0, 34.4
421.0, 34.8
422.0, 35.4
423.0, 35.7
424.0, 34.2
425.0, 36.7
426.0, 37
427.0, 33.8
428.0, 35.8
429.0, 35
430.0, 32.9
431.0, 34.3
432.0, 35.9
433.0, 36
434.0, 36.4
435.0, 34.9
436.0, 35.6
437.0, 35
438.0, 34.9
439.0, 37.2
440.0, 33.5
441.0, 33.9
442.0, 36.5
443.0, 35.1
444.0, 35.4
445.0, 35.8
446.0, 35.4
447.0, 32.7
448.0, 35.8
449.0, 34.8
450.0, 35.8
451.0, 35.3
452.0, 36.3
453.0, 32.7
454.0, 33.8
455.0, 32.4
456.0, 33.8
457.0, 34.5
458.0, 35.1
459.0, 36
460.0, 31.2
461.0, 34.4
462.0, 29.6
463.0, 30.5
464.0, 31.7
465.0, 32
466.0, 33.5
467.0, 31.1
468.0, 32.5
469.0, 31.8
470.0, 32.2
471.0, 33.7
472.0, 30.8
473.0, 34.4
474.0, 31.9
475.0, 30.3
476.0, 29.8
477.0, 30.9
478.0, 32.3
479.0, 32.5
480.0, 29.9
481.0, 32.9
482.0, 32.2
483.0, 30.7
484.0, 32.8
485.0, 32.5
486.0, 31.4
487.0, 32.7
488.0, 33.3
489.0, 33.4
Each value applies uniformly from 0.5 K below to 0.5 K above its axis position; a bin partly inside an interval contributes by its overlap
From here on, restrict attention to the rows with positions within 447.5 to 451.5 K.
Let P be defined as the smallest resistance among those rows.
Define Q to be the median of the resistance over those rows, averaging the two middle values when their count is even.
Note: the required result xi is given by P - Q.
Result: -0.75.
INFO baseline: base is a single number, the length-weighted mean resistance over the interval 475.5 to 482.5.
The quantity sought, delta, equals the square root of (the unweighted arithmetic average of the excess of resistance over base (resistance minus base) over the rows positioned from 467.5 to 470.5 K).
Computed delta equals 0.8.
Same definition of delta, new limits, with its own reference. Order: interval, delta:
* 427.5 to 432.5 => 1.8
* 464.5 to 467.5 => 0.8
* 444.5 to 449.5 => 1.8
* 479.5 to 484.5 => 0.4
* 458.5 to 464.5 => 0.9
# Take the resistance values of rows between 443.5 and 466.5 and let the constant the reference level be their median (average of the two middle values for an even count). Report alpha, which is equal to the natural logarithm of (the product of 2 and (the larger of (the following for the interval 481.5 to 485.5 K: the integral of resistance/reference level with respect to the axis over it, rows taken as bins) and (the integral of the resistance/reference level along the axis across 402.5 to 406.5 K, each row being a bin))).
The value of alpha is 2.11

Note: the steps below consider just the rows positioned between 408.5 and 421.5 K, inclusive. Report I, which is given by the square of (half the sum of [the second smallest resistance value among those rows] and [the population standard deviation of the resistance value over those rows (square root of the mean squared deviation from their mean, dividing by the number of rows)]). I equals 309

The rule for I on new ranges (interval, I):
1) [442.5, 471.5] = 261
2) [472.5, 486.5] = 243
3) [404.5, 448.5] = 289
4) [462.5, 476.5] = 249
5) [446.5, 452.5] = 324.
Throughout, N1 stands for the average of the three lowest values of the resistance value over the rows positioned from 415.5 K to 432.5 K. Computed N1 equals 33.6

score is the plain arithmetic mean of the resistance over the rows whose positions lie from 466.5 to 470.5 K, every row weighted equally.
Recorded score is 31.9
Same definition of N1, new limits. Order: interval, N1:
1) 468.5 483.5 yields 30.0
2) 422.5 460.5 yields 32.1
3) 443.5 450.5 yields 34.3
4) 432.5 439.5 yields 34.9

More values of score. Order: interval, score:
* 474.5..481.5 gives 31.2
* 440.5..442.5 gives 35.2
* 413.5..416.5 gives 34.8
